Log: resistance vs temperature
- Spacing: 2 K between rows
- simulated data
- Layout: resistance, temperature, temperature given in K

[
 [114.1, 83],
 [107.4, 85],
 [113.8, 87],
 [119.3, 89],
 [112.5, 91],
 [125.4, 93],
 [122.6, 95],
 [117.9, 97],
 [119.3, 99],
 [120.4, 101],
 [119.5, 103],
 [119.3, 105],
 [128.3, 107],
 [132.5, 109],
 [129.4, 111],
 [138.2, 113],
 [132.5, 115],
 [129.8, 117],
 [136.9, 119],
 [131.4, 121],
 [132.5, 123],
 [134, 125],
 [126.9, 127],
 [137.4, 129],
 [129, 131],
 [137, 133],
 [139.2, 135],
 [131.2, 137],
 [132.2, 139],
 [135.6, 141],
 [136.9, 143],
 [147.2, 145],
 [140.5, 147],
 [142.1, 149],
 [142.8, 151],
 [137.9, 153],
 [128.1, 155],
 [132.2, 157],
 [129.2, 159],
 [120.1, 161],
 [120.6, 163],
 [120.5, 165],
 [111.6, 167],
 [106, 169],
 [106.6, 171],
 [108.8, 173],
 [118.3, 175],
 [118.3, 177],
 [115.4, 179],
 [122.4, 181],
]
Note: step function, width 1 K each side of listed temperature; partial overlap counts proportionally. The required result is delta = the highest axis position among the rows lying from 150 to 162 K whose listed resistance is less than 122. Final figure 161 K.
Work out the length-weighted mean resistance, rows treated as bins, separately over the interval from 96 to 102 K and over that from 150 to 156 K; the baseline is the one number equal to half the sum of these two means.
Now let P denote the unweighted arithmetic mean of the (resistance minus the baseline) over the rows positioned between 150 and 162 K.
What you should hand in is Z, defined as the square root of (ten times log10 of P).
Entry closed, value 2.4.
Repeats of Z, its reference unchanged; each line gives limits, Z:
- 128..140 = 2.9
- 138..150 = 3.2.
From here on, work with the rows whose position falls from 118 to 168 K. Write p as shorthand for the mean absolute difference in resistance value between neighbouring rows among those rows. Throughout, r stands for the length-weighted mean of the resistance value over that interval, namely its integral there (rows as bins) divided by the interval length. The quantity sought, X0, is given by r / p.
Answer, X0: 27.0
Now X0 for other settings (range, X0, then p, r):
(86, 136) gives 25.2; 5.05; 127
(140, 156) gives 27.5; 5.04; 139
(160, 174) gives 38.0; 2.98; 113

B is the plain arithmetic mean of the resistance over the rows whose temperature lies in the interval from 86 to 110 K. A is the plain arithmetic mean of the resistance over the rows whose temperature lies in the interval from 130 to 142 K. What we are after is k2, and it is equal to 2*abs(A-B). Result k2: 26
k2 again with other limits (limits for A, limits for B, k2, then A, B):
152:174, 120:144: 27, 120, 134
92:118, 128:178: 5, 126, 128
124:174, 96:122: 4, 129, 127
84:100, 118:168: 30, 117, 133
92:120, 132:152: 24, 127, 138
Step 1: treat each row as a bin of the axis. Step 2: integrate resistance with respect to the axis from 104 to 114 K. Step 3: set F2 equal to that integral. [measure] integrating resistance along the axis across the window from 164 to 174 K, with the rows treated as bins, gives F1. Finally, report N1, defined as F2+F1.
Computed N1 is 2402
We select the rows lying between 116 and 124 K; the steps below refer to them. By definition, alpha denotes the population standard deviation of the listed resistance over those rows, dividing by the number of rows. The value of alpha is 2.6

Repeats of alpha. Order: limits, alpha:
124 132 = 4.1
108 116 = 3.2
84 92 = 4.2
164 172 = 5.8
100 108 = 3.7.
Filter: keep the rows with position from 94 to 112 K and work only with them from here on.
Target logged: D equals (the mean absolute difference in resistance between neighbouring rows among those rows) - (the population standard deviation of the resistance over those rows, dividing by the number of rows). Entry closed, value -2.0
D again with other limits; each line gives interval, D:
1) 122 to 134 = 3.2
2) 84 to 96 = 0.7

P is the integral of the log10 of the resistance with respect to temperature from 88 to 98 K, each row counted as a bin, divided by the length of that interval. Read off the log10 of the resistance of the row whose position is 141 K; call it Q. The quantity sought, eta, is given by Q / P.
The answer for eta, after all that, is 1.03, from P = 2.08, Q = 2.13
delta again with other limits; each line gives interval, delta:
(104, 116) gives 105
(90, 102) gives 101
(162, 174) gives 173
